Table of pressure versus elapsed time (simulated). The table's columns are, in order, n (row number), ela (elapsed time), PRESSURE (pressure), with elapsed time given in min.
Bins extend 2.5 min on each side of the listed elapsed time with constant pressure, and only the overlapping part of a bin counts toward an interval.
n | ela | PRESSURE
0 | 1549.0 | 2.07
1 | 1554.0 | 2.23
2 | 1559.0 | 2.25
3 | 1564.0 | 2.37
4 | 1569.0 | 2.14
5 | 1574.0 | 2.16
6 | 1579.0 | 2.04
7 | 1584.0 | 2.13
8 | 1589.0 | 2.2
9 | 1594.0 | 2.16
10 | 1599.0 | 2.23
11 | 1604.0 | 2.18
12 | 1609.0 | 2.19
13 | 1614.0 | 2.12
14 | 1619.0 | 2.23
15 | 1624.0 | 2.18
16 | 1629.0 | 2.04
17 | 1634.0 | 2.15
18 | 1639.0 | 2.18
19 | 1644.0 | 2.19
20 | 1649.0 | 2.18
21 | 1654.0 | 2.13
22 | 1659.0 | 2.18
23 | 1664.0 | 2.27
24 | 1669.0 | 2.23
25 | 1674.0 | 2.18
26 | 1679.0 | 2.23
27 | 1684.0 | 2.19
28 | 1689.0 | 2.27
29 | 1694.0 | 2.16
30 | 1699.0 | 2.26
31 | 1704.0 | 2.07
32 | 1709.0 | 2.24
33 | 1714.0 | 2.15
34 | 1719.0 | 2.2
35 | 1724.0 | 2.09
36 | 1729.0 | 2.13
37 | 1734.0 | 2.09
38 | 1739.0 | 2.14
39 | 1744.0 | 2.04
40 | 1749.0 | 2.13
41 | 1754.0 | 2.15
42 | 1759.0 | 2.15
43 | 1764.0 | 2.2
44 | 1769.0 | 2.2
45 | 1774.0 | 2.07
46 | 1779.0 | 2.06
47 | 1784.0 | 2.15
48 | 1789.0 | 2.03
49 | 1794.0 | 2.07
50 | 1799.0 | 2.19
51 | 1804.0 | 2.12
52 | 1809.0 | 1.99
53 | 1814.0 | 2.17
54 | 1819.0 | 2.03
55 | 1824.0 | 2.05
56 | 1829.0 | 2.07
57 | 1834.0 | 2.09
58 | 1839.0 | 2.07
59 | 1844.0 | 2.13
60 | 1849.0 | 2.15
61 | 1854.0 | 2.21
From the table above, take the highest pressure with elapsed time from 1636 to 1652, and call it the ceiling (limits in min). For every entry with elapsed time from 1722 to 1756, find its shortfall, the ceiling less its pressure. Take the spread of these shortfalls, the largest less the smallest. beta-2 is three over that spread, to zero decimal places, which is 27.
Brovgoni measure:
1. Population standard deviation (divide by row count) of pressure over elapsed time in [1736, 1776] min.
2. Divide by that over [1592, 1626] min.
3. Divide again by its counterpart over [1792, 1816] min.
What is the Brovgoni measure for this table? 20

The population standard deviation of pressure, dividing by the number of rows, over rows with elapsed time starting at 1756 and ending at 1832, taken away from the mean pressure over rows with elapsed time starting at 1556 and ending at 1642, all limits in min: 2.11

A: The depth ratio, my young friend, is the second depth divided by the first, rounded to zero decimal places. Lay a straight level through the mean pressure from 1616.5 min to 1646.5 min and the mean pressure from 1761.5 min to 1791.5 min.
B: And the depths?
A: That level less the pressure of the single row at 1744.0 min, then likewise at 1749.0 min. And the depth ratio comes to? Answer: 0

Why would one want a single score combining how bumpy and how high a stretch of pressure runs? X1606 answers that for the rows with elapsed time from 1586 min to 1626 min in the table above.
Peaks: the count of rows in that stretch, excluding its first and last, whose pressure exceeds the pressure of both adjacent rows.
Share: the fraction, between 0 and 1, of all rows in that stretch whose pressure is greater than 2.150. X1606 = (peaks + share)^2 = 15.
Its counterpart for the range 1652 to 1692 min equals 8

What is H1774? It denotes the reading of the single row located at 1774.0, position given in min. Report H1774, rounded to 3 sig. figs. 2.07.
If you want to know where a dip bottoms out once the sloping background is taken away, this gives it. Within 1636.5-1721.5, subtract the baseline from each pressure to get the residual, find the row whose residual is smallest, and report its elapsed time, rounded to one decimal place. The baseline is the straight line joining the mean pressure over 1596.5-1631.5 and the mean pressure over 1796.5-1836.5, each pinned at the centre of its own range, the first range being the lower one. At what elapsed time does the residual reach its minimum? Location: 1704.0 min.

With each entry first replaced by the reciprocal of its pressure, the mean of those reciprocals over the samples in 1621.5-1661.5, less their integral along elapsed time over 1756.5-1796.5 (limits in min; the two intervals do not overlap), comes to -18.5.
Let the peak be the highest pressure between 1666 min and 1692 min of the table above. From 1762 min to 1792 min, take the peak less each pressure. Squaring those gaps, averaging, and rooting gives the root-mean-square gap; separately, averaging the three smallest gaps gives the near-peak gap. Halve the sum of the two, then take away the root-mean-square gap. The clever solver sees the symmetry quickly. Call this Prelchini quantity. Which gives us -0.040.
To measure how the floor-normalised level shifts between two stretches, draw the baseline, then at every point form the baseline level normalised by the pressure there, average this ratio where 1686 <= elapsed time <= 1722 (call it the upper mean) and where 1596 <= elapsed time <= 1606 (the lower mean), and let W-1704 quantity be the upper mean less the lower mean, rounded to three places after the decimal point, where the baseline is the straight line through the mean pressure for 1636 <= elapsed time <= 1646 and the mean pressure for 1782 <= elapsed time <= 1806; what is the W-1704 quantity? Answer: -0.016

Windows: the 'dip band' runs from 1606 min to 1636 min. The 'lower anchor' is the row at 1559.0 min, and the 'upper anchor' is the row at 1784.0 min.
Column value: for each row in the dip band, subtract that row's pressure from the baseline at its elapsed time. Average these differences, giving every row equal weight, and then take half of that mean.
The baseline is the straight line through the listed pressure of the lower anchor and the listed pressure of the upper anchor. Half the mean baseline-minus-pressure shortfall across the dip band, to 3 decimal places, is 0.035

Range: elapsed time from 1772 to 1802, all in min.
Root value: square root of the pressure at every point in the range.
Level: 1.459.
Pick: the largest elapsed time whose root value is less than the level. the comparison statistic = 1794.0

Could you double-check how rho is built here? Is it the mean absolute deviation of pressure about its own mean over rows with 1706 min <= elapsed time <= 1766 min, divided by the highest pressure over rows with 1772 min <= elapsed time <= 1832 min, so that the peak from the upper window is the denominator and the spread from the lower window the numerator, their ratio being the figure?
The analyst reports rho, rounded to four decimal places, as 0.0179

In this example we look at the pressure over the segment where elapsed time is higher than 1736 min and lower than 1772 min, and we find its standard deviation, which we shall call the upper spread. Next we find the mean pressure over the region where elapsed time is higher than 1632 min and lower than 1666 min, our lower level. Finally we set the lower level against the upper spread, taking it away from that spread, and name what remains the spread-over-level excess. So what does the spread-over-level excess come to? -2.13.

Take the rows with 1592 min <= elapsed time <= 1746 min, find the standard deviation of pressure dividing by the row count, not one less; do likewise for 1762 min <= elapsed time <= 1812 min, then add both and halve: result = 0.066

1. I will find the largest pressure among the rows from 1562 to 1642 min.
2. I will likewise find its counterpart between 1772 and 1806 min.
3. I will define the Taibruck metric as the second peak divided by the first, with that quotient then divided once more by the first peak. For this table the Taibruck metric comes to 0.39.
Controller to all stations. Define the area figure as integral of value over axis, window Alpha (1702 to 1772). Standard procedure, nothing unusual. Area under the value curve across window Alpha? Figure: 150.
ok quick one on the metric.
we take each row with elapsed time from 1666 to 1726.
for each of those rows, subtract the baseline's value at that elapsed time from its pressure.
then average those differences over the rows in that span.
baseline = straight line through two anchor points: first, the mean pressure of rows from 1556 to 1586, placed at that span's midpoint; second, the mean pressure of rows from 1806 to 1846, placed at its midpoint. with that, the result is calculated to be 0.060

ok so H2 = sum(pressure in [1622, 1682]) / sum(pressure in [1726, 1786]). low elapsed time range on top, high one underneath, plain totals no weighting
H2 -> 1.02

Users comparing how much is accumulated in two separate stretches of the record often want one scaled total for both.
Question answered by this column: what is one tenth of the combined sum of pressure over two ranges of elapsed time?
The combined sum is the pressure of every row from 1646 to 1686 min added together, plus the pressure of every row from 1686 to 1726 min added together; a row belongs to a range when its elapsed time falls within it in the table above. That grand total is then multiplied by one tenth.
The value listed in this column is 3.50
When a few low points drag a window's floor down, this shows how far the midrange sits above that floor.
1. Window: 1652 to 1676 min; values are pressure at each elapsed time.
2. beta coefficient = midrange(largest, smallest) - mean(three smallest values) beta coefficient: 0.037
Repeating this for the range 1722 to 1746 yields 0.017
